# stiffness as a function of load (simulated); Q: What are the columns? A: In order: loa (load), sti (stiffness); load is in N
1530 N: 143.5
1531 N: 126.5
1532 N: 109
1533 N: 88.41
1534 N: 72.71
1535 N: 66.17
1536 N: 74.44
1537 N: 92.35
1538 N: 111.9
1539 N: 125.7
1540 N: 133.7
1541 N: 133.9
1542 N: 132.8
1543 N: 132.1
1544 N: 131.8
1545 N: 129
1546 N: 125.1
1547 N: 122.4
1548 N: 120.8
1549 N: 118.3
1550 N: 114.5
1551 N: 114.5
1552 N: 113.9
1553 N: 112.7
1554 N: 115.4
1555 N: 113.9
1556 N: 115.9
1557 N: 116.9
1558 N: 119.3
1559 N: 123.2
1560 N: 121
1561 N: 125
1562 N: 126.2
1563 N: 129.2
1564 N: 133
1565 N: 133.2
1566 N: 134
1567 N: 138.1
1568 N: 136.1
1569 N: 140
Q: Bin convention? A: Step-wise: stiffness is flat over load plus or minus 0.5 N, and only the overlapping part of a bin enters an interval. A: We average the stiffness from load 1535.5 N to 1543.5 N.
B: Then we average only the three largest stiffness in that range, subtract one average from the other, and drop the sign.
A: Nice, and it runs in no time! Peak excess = 16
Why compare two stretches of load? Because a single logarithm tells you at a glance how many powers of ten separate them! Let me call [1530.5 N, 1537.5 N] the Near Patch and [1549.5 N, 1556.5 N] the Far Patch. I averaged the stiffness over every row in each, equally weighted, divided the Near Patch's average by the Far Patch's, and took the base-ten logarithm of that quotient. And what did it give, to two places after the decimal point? -0.10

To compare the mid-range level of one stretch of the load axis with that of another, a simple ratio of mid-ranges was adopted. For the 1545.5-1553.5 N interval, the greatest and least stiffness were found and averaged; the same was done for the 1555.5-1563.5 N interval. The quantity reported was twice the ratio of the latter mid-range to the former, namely 2.06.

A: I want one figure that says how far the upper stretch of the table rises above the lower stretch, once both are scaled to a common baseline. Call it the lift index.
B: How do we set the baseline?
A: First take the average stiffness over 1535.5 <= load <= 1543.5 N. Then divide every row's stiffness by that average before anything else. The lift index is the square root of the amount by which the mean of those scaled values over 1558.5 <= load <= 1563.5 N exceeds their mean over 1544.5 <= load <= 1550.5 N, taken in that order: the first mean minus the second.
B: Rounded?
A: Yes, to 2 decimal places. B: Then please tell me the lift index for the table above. 0.17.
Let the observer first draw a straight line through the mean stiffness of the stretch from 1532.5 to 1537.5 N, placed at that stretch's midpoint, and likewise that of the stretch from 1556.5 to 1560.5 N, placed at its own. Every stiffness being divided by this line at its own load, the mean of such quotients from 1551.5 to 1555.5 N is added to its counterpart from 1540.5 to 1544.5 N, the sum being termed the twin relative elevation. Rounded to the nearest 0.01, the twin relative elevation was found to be 2.47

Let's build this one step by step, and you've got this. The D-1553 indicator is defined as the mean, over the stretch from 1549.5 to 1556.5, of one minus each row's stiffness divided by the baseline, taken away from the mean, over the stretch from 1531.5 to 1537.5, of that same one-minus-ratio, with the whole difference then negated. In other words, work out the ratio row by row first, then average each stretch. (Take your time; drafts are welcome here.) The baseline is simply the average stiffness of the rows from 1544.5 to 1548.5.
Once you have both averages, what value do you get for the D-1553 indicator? -0.25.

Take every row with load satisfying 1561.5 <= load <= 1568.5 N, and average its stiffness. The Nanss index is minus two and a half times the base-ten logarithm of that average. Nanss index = -5.31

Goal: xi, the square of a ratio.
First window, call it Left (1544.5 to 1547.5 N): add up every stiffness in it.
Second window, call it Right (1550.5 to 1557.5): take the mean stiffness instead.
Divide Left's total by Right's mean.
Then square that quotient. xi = 11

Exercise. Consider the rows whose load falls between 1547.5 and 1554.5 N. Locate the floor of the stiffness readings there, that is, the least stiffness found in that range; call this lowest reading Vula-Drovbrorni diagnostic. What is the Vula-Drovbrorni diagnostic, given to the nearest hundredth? 112.70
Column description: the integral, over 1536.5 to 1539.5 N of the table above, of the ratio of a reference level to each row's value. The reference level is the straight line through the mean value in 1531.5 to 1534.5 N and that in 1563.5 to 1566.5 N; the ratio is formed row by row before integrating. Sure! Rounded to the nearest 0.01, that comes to 2.68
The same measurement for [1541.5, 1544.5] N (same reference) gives 2.35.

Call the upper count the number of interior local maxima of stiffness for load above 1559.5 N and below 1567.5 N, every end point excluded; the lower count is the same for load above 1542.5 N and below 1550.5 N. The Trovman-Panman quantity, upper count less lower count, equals 0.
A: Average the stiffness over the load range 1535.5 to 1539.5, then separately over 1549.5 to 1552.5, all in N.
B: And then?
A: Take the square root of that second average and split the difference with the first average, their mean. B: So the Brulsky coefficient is 56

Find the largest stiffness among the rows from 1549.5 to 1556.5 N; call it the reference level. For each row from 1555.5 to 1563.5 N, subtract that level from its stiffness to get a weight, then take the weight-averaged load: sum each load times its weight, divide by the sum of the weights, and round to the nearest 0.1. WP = 1561.1 N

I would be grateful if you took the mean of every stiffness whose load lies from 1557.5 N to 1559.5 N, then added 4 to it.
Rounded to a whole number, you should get 125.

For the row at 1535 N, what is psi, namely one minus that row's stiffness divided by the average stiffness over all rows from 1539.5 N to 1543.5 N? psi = 0.50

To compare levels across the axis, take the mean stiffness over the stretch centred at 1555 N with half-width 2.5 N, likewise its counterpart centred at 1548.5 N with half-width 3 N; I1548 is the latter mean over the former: 1.04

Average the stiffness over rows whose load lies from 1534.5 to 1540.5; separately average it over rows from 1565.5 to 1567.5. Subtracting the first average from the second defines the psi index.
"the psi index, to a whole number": 35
